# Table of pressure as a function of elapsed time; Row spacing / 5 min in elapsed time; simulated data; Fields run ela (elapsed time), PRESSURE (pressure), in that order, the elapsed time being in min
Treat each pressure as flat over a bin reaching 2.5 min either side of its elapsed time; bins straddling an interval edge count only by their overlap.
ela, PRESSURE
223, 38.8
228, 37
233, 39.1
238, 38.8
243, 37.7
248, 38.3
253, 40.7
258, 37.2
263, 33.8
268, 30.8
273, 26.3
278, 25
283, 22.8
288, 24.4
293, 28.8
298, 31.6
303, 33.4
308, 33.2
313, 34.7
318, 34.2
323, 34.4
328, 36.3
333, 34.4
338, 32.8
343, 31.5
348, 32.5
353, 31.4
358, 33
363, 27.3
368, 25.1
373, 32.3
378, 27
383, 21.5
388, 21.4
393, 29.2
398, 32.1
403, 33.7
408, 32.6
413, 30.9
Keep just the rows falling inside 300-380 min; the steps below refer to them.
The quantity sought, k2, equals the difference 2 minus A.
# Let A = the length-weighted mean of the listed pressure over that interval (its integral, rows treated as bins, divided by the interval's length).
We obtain -30.1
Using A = 32.1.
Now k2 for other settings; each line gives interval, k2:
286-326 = -30.0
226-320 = -31.0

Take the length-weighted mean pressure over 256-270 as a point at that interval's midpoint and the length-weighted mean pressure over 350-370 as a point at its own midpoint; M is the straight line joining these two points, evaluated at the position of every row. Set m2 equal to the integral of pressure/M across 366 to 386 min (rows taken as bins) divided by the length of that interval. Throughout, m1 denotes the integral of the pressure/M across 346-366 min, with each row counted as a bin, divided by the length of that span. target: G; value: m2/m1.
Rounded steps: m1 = 1.04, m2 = 0.92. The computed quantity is 0.88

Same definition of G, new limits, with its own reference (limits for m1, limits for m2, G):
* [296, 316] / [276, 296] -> 0.74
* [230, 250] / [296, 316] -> 0.95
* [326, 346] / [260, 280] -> 0.79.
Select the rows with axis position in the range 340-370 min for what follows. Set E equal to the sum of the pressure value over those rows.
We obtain 181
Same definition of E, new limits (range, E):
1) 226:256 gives 232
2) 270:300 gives 159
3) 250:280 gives 194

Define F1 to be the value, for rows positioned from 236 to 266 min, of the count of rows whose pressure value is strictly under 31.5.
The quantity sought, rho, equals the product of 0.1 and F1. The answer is 0.00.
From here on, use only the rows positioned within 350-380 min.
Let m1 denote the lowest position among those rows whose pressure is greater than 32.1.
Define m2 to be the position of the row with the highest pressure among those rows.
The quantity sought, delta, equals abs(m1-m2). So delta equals 0 min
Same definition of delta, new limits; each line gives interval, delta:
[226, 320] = 25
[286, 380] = 25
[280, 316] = 10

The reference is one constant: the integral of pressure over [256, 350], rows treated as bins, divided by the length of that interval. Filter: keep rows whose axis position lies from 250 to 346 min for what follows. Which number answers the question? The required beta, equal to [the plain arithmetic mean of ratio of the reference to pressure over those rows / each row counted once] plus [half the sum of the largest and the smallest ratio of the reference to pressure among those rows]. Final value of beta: 2.08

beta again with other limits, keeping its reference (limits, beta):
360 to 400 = 2.41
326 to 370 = 2.07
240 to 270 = 1.77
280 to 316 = 2.22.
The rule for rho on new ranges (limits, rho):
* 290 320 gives 0.10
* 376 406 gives 0.40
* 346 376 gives 0.30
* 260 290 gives 0.50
